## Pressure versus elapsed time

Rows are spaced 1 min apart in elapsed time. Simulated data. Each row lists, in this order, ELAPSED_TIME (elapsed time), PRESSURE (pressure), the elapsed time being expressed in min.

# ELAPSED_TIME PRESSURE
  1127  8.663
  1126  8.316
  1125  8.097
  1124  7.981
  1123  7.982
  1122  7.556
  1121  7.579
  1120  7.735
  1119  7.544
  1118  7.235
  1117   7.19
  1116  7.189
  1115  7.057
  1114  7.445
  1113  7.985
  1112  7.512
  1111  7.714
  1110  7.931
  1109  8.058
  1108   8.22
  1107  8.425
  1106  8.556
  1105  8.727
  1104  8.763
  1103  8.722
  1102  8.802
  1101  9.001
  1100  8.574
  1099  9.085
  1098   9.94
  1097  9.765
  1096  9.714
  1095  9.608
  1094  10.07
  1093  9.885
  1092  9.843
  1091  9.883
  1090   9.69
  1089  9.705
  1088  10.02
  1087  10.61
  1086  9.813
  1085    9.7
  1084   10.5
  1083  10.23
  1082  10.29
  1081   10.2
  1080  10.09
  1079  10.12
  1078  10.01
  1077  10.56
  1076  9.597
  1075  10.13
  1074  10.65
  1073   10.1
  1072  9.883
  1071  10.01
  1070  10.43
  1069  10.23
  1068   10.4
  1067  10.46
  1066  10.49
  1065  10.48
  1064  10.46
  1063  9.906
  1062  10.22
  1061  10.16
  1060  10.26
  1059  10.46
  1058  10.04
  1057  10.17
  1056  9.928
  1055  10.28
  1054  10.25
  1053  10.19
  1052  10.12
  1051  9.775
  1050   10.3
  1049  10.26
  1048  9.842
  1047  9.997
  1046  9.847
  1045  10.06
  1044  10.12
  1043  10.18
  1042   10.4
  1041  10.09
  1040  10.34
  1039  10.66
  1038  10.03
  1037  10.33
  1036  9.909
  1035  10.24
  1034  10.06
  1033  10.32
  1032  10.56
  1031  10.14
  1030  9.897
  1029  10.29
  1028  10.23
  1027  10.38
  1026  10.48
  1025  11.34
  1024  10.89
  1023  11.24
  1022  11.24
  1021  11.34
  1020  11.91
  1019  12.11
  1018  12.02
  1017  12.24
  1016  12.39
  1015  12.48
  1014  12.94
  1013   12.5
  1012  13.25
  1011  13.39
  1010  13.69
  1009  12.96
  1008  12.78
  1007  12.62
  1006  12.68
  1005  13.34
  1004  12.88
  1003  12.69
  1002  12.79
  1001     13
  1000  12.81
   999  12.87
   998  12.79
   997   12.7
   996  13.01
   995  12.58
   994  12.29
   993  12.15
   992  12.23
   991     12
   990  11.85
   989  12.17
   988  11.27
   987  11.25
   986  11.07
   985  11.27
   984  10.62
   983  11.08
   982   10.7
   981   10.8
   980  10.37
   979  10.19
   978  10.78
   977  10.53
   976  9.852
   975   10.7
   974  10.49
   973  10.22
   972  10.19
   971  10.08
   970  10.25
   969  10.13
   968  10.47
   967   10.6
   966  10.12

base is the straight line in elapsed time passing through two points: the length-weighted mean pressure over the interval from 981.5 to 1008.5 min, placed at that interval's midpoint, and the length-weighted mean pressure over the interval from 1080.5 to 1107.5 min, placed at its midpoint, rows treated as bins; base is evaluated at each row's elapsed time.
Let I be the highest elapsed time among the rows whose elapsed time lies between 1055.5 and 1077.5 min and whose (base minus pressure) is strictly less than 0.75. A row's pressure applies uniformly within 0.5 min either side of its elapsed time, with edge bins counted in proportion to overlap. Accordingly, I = 1077 min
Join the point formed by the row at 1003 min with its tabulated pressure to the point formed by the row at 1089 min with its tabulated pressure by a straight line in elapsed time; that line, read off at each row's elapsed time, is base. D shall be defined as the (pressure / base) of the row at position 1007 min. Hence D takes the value 1.01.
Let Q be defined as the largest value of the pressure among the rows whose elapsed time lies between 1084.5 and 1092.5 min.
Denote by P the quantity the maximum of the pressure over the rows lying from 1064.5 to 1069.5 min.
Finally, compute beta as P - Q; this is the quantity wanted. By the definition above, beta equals 0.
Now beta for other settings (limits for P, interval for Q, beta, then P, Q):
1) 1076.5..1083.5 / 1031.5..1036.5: 0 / 10.56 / 10.56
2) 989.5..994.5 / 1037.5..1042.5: 2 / 12.29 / 10.66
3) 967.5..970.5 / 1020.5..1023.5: -1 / 10.47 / 11.34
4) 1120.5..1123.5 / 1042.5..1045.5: -2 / 7.982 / 10.18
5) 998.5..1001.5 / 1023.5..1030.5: 2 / 13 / 11.34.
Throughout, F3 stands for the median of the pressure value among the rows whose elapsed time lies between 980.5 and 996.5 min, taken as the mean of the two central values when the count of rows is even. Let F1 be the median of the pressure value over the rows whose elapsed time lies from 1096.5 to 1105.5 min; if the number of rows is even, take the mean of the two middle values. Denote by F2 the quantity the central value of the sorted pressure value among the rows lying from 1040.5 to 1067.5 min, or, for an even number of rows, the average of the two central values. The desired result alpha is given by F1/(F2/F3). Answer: 10.0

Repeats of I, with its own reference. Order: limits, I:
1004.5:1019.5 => 1019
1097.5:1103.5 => 1103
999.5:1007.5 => 1007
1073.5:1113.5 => 1106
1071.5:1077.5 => 1077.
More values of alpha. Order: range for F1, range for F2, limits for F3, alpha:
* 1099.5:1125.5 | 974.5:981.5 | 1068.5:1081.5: 7.7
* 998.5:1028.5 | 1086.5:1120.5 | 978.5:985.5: 15.4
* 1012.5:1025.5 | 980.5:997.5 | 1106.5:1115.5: 8.0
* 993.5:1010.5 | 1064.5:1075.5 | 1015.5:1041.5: 12.8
